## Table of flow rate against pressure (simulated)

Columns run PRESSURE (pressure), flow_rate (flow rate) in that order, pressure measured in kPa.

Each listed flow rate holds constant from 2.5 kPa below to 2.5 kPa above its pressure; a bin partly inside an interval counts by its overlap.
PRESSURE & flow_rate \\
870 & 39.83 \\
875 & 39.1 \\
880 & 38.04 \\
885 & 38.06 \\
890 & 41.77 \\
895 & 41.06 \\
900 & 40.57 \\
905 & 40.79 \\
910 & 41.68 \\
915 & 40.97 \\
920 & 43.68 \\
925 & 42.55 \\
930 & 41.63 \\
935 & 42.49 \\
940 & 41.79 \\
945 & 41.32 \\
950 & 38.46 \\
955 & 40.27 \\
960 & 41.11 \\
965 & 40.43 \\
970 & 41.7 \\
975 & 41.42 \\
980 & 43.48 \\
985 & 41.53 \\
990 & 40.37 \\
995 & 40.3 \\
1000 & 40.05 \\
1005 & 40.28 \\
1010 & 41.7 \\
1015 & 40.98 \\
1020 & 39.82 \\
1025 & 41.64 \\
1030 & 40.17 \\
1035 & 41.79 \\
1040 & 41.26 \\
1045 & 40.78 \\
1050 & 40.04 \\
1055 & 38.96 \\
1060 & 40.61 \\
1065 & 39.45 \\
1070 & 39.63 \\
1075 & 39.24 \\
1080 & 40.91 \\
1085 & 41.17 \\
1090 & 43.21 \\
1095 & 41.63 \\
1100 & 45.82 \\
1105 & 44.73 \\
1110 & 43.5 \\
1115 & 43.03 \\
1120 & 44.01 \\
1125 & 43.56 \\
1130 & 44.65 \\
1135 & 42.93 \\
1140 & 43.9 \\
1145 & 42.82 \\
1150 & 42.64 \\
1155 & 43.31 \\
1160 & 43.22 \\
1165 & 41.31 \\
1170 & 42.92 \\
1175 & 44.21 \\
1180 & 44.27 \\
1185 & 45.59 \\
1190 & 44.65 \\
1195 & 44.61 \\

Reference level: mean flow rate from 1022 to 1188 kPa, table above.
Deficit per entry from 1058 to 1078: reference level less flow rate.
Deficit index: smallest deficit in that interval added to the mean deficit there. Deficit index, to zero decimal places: 4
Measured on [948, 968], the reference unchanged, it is 3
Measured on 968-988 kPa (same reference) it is -1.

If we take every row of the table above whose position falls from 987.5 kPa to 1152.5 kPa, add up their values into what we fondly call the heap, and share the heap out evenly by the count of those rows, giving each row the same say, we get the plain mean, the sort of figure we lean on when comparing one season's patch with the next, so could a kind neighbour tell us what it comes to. 41.7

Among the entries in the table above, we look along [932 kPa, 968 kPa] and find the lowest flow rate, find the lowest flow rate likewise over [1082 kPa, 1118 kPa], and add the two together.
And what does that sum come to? 79.6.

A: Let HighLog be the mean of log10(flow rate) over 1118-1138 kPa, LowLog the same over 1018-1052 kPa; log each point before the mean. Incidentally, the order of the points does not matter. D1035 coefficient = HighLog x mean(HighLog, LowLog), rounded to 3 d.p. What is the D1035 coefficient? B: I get 2.669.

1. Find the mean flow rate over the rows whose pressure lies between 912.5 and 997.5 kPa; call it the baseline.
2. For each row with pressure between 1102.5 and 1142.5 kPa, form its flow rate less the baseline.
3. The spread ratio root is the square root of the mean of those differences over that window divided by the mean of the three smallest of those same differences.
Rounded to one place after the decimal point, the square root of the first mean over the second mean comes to 1.2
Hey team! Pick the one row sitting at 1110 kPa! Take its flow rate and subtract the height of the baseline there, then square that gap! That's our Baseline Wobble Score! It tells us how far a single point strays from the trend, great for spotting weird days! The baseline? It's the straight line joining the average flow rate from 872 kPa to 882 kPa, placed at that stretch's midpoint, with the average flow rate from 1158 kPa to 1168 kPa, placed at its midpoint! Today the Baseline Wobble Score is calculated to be 3.7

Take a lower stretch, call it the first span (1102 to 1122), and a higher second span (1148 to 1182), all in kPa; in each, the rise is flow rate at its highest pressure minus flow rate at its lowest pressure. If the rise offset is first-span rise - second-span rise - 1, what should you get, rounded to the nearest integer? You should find -3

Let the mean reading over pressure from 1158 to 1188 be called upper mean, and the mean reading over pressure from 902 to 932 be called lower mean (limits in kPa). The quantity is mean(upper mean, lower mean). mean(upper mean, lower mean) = 42.7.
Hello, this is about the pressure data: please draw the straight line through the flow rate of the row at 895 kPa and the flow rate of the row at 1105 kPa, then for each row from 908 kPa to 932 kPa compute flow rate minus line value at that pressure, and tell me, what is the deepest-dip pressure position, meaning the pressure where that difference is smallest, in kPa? 915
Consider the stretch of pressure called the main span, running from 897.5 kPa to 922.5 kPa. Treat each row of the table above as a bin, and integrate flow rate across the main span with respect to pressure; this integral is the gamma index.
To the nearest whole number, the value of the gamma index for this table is 1038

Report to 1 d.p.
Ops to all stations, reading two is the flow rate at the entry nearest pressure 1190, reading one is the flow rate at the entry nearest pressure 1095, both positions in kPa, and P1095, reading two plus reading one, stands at 86.3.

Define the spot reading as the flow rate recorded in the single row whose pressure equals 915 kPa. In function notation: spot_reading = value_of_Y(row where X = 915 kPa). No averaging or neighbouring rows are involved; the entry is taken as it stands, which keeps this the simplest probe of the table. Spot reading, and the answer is 40.97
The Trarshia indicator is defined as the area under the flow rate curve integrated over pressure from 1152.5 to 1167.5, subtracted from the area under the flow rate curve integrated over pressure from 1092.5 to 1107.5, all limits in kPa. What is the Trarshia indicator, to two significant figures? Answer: 22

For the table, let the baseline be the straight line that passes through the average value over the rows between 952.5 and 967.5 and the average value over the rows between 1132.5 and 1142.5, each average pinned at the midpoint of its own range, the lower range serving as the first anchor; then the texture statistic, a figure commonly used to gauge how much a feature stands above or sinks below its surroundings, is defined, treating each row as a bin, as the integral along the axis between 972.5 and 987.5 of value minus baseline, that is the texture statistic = 18.3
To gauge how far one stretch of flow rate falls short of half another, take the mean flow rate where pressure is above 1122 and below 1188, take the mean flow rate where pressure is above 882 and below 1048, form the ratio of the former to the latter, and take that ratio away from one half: -0.56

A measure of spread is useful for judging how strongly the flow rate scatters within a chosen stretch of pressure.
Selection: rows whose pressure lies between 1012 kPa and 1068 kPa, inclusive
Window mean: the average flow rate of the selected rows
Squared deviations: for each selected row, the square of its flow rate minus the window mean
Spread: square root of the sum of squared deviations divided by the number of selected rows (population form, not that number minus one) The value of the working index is 0.86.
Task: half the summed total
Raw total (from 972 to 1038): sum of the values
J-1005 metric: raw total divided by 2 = 267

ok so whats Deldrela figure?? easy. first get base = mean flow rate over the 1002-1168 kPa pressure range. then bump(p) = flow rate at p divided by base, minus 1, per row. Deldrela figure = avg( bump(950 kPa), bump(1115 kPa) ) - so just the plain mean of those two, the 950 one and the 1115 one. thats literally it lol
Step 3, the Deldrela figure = -0.028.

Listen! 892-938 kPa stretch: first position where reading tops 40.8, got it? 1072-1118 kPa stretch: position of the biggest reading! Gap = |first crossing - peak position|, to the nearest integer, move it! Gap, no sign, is 205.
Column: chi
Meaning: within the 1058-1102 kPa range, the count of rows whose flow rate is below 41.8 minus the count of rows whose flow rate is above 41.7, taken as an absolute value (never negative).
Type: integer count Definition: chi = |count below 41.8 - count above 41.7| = 5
